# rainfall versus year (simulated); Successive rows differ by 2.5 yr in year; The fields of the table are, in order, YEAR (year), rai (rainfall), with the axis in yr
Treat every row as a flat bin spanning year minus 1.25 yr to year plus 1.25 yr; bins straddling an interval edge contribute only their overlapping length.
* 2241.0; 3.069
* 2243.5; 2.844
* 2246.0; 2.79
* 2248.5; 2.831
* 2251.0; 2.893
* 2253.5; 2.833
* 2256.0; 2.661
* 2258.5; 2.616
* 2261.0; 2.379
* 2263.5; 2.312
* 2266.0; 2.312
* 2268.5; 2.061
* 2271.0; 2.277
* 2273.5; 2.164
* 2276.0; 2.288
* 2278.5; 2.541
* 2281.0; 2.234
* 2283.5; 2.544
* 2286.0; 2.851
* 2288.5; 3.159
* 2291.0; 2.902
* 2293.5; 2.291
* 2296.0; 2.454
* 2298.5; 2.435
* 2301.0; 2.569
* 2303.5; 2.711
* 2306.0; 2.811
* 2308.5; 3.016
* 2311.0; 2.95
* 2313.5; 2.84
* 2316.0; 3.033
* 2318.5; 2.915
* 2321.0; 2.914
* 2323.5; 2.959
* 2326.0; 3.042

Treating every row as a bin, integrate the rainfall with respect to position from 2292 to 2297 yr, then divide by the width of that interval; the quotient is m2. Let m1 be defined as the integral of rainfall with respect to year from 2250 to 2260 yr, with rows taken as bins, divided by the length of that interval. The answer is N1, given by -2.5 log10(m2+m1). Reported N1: -1.78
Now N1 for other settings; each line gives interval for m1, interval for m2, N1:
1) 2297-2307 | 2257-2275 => -1.73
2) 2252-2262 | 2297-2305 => -1.79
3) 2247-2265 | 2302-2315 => -1.85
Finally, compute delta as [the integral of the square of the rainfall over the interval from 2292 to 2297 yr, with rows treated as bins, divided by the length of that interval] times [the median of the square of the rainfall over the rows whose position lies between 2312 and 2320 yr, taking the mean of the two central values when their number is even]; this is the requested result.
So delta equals 48.9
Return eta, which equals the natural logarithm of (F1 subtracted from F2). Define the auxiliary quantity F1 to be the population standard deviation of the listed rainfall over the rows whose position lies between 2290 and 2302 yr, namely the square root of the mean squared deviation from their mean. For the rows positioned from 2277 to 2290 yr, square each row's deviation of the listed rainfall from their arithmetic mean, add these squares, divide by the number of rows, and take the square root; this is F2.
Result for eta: -2.2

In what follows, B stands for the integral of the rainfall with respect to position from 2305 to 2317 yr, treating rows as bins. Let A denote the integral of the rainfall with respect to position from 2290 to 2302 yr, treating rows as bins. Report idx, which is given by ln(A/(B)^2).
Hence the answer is -3.71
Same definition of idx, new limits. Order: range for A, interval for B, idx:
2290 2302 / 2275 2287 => -3.38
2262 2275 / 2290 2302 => -3.45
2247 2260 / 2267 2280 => -3.19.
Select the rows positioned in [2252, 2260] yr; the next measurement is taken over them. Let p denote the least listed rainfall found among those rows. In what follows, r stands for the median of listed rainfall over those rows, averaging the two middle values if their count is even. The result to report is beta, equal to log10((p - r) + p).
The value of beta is 0.41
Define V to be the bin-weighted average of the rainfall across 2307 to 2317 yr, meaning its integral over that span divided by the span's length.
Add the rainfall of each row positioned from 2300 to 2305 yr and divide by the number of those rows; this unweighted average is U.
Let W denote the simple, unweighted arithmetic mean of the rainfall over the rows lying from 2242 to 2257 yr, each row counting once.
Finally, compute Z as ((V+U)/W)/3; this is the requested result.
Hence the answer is 0.664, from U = 2.6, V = 2.95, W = 2.81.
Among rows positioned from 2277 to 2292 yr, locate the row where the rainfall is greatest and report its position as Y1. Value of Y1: 2288.5 yr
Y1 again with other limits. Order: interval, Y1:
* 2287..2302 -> 2288.5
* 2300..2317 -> 2316.0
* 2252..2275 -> 2253.5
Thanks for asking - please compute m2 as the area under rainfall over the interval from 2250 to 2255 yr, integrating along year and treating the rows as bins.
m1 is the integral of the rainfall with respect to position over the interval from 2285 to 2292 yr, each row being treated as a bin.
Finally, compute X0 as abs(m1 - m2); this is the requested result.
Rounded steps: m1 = 21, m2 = 14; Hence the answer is 7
